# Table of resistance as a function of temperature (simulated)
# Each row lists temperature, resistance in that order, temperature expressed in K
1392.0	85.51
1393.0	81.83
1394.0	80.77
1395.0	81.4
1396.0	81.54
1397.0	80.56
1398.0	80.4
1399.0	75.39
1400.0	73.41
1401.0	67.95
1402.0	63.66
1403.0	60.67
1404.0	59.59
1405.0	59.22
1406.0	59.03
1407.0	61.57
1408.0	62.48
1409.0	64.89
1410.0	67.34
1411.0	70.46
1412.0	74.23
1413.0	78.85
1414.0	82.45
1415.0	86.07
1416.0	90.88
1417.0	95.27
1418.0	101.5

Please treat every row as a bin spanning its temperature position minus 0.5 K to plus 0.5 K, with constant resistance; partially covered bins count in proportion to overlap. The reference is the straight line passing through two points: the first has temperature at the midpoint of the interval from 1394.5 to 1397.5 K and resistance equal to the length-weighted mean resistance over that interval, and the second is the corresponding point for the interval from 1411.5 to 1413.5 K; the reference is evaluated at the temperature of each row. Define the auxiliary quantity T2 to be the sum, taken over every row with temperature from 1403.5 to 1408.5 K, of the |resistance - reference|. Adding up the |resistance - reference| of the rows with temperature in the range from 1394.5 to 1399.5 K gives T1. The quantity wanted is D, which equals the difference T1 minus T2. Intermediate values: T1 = 6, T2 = 90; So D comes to -84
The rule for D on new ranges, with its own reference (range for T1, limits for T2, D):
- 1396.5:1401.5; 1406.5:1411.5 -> -37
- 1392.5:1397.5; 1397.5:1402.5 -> -38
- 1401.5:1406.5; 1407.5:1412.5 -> 46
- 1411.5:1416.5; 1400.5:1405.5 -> -48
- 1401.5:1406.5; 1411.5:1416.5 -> 56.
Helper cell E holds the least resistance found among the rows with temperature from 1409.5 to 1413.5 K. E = 67.34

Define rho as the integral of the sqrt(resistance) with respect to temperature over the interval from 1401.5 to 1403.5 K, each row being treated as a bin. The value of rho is 15.8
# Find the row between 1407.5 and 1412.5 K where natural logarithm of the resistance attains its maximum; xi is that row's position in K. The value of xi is 1412.0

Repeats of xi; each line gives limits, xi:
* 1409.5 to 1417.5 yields 1417.0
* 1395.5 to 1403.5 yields 1396.0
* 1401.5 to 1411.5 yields 1411.0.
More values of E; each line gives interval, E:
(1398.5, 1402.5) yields 63.66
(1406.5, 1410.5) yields 61.57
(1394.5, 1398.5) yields 80.4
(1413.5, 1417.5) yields 82.45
